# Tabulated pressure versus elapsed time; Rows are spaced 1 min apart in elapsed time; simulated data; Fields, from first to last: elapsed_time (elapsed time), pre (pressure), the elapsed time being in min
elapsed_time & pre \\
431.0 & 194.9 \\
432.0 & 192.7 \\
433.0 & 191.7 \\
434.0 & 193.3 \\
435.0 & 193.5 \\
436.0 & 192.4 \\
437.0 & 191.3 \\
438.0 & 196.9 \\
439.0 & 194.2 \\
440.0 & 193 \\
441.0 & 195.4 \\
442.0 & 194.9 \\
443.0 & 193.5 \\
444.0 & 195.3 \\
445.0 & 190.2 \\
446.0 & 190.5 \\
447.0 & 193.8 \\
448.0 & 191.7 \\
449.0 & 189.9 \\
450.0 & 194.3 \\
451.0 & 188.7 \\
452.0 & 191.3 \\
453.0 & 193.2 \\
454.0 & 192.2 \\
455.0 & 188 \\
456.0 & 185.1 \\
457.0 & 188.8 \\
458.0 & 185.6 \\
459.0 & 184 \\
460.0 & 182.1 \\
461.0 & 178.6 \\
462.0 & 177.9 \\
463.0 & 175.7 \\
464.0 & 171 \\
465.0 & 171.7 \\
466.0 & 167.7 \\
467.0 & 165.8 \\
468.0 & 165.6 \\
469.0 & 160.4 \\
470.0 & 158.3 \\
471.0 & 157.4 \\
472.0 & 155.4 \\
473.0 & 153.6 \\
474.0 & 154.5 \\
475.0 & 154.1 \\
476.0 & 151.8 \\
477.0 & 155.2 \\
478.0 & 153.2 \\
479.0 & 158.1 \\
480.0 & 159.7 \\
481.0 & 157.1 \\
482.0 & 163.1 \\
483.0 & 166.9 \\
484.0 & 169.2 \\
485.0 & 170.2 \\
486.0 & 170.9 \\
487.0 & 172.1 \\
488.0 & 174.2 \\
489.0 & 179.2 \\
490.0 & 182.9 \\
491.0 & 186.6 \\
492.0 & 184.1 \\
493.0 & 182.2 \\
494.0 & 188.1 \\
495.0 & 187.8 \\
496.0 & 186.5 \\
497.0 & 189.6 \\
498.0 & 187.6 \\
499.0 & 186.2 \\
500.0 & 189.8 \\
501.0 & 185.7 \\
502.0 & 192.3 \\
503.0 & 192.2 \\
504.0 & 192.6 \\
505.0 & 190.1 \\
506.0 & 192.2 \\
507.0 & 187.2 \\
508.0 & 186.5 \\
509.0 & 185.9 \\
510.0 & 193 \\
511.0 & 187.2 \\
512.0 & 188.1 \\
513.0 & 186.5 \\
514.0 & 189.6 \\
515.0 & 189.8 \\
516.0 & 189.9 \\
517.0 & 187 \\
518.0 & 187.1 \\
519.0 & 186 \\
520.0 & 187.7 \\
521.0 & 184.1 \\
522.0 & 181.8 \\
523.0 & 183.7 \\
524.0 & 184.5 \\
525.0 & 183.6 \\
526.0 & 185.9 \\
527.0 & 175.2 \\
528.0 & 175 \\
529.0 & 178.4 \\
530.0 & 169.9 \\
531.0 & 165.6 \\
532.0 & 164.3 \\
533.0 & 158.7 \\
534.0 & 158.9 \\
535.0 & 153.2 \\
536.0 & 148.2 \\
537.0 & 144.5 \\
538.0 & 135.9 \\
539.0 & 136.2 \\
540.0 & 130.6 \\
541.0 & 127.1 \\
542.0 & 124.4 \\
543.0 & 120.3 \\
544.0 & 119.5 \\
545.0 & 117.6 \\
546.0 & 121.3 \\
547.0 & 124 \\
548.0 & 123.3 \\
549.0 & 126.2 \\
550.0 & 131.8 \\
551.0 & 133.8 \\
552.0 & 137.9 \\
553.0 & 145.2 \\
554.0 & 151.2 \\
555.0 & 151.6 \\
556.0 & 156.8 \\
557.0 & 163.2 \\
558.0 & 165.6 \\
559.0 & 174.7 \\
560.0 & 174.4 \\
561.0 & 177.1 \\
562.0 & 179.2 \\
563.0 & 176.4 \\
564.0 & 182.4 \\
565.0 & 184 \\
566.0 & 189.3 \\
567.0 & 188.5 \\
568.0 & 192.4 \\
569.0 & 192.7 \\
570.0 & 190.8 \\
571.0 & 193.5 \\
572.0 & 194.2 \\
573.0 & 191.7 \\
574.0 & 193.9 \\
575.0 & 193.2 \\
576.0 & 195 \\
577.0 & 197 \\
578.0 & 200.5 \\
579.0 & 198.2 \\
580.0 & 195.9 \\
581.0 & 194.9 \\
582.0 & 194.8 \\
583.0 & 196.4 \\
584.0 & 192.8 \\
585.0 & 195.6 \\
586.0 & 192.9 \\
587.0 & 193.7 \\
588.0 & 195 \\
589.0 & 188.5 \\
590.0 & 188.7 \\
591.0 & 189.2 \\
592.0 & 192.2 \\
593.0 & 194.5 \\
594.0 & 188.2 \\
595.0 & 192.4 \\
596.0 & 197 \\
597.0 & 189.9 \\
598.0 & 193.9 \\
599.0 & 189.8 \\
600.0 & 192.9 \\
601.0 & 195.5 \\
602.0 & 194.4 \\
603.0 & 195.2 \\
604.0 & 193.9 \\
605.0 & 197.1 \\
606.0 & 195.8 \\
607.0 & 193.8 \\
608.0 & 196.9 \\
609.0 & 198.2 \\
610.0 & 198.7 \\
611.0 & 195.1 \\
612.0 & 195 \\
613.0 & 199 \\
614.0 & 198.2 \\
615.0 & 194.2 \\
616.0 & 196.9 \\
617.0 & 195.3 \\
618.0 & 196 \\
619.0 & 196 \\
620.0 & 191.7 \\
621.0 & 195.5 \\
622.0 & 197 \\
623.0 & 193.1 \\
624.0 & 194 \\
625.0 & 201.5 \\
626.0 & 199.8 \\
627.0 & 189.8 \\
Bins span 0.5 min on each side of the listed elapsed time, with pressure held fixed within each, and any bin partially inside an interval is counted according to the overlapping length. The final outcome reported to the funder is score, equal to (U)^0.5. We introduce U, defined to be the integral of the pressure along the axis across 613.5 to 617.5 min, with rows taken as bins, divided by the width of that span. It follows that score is 14.0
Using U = 196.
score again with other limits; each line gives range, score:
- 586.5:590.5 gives 13.8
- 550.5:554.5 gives 11.9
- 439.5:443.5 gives 13.9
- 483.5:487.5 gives 13.1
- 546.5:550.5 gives 11.2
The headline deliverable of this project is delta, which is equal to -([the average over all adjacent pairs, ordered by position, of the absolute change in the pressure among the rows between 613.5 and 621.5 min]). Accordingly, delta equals -2.4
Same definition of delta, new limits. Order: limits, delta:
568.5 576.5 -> -1.8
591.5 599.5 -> -4.7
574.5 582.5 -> -1.9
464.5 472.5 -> -2.3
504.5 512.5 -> -3.2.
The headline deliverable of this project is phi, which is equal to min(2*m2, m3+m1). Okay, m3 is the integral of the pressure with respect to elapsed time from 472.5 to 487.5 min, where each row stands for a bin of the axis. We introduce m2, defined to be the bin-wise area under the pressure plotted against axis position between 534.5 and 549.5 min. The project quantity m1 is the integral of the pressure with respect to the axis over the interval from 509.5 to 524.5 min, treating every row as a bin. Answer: 3905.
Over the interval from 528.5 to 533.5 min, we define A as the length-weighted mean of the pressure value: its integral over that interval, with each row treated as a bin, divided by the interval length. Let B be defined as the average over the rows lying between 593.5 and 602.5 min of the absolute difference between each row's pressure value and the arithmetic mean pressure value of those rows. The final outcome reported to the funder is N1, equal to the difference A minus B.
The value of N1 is 165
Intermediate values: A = 167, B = 2.30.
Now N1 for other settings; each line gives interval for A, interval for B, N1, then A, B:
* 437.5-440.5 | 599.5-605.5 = 194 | 195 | 1.10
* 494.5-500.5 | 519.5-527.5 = 186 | 188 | 2.41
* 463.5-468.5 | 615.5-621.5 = 167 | 168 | 1.18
